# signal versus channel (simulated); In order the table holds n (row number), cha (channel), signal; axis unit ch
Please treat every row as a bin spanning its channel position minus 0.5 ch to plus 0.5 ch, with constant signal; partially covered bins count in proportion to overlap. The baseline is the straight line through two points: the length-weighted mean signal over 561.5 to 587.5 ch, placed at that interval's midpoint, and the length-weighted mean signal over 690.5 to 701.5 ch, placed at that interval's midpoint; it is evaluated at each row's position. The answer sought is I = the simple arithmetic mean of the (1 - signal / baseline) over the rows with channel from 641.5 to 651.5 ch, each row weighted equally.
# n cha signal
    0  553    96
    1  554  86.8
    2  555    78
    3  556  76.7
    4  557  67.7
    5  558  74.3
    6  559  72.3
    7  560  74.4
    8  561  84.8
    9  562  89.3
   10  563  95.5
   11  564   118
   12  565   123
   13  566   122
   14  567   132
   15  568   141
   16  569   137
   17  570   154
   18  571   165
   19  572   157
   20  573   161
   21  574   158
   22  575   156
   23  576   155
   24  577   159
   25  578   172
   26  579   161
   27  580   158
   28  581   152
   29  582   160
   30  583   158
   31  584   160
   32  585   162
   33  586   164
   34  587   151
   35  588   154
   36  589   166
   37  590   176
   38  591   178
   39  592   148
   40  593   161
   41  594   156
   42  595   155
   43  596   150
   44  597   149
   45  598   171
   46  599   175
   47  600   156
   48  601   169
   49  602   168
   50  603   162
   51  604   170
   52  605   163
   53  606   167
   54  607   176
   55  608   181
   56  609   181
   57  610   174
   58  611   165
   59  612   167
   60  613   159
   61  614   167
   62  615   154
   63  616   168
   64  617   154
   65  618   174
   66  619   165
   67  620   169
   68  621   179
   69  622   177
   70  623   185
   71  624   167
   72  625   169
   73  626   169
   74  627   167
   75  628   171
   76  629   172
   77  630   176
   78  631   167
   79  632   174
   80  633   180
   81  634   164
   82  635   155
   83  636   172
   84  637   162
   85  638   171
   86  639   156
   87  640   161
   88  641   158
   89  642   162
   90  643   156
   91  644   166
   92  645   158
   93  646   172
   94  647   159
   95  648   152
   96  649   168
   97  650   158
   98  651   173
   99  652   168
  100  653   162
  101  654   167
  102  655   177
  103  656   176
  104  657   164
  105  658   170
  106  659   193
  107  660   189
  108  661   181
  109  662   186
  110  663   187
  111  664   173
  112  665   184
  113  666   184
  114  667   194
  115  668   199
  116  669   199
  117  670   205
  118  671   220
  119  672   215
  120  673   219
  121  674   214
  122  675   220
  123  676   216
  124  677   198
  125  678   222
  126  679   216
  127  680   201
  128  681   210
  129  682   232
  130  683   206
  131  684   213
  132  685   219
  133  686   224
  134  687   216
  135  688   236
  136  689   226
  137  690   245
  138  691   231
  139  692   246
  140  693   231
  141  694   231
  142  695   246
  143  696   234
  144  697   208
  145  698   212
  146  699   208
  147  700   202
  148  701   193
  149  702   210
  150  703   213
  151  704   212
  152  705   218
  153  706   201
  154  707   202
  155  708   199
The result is 0.15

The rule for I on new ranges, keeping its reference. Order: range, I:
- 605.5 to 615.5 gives 0.00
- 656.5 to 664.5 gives 0.10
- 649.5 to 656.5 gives 0.14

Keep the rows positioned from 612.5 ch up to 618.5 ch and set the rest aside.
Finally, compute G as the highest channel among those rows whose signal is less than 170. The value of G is 617 ch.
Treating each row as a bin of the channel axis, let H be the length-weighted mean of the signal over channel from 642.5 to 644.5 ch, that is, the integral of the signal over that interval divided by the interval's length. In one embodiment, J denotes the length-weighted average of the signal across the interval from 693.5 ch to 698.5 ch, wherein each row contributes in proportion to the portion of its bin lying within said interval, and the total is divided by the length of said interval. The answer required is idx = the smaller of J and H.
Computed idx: 161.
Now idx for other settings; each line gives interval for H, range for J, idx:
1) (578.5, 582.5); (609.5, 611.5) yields 158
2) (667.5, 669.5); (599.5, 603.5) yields 164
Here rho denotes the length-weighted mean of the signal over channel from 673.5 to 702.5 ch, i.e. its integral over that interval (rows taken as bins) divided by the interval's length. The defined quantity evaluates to 220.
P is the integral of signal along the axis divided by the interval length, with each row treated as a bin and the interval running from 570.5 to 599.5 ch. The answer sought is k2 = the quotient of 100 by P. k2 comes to 0.624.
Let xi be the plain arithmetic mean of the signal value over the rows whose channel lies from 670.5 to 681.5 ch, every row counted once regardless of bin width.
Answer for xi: 214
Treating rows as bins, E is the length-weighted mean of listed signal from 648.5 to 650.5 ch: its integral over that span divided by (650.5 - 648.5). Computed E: 163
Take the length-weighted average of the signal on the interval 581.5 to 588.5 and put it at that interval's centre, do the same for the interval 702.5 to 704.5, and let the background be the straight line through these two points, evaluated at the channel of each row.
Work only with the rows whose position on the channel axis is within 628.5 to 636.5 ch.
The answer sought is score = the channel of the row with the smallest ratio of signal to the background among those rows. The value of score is 635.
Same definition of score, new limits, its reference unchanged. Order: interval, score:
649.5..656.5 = 650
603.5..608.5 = 605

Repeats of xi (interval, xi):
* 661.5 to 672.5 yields 195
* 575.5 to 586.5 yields 160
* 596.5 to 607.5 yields 166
